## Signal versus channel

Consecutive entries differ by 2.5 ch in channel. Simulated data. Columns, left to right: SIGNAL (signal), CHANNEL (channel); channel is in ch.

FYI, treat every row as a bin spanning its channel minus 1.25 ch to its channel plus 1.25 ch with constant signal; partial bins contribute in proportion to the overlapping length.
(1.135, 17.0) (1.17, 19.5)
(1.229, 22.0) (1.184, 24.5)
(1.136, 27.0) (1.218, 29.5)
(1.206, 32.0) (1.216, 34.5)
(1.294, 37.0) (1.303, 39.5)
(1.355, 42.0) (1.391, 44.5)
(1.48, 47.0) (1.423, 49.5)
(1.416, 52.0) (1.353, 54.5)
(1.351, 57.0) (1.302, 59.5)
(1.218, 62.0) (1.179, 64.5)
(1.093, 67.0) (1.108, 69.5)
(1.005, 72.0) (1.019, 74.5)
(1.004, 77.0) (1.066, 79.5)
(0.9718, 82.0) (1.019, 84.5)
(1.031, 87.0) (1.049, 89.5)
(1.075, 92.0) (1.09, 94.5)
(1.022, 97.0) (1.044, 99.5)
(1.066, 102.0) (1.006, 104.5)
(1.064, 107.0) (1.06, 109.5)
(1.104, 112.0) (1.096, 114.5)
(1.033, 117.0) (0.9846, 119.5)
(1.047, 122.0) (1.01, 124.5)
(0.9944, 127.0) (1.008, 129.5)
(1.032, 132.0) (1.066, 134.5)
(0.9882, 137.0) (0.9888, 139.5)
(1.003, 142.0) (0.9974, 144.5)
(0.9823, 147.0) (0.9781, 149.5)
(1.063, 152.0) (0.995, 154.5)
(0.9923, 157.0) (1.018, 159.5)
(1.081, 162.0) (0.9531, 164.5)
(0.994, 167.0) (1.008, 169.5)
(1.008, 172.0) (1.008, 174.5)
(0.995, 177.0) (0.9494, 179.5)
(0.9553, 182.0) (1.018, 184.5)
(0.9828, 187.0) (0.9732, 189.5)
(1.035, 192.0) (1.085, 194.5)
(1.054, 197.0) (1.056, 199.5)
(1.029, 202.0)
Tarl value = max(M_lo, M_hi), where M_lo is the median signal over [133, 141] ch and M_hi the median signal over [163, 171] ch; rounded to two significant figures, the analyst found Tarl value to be 0.99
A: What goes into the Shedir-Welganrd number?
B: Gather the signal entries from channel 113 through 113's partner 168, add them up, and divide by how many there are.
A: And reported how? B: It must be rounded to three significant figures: 1.01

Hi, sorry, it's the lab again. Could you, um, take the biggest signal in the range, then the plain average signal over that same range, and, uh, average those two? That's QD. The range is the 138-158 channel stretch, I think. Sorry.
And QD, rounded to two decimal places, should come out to 1.03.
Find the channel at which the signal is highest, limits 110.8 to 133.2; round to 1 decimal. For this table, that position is 112.0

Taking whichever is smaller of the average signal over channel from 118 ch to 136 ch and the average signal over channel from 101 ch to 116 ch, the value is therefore 1.020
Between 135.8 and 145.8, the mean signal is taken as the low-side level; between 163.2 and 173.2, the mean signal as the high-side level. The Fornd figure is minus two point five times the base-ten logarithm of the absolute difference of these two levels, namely 6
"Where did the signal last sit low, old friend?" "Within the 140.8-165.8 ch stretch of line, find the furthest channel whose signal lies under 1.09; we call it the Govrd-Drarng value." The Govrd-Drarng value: 164.5 ch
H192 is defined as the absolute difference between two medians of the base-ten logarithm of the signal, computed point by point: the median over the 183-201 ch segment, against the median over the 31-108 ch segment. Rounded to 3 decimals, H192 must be 0.024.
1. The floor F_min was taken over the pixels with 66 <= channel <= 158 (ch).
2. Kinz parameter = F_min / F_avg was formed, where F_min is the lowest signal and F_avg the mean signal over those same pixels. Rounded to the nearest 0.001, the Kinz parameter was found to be 0.942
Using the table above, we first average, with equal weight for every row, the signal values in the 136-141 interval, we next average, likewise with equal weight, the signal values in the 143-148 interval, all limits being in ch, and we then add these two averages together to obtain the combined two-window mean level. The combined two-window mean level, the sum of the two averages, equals 1.98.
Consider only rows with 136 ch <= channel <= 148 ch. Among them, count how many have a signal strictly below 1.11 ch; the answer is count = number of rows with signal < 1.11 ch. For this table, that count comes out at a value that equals 5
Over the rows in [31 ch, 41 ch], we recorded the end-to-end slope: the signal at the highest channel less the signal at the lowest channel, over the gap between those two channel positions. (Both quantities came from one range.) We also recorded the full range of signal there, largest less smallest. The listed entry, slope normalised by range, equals 0.13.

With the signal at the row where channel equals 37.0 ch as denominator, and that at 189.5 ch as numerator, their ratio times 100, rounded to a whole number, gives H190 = 75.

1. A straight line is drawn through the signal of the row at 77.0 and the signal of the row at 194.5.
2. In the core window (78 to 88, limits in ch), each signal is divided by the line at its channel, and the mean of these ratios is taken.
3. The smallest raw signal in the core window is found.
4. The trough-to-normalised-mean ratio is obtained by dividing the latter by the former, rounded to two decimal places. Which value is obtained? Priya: 0.96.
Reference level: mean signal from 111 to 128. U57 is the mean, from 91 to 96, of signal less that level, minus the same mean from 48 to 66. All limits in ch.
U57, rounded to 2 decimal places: -0.24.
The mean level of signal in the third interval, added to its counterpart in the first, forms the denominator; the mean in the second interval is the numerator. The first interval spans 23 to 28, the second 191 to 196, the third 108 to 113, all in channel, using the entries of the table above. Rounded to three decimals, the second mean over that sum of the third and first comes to 0.473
